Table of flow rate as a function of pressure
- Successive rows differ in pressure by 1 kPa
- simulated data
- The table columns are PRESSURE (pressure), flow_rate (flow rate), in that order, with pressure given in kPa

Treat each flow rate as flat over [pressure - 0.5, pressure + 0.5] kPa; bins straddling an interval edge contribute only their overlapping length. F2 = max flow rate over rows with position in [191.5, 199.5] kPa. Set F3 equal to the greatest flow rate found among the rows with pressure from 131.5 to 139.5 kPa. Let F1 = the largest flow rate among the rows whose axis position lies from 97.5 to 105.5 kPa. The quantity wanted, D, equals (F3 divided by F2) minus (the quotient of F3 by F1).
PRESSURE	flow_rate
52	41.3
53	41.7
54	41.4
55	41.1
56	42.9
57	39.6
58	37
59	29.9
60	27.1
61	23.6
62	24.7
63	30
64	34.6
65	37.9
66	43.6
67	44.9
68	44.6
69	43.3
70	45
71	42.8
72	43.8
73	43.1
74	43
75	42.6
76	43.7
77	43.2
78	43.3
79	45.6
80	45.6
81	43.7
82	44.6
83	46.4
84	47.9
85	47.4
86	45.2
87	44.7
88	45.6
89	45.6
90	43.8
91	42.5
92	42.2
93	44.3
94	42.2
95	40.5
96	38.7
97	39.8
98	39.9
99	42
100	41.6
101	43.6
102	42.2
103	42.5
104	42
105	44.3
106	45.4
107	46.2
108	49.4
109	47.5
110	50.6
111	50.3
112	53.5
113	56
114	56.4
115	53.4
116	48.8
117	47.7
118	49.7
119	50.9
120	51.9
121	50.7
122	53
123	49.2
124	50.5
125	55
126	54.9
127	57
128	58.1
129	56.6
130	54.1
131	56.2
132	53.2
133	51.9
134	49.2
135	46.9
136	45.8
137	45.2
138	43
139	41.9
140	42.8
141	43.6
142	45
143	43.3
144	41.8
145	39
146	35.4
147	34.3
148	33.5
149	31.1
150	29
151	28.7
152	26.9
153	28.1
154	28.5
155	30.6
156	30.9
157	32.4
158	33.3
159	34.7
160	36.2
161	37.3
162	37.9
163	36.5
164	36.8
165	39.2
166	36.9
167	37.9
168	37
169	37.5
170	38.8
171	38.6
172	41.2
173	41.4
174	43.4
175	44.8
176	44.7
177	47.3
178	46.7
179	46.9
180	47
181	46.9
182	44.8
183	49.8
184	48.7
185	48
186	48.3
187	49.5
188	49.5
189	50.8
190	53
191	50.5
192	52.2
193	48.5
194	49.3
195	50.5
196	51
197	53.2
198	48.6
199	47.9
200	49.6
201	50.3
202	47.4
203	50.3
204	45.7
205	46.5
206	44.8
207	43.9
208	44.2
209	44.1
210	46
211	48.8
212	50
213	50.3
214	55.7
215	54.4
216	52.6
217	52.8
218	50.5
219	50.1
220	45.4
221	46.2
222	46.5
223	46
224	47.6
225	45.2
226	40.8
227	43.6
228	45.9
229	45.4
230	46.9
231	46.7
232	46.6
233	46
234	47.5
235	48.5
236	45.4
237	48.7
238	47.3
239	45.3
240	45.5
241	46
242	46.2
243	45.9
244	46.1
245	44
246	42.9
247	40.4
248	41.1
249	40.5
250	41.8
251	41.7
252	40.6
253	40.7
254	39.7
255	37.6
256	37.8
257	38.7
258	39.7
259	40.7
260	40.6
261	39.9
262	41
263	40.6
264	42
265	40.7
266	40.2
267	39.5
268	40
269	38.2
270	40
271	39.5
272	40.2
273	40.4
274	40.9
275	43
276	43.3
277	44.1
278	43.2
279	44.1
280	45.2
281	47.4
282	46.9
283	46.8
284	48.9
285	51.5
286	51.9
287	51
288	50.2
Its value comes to -0.20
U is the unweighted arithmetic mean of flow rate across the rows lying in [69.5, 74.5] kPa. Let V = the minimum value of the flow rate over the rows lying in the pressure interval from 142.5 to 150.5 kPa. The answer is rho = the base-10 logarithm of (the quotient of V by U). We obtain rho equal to -0.18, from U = 44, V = 29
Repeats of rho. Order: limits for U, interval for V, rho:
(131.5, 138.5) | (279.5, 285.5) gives -0.03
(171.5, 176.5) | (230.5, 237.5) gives 0.02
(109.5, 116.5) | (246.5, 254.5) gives -0.12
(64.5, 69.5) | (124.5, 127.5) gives 0.11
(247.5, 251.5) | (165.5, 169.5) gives -0.05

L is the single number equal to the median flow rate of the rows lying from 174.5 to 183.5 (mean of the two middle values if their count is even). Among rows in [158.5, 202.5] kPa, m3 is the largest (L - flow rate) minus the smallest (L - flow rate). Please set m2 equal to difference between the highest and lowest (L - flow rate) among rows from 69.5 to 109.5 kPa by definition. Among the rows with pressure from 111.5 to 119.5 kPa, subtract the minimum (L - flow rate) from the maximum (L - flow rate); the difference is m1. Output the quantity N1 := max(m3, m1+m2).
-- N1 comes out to 19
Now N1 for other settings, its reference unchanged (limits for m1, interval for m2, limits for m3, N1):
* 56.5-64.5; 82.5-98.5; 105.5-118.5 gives 25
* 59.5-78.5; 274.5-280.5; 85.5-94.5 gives 24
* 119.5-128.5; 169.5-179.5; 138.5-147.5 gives 18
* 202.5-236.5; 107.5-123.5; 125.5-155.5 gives 31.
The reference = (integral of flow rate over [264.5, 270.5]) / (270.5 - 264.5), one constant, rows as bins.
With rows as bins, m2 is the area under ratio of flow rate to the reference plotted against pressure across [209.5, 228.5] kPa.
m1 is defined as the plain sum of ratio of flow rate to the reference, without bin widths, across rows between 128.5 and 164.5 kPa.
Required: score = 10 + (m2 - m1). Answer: -3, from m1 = 36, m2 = 23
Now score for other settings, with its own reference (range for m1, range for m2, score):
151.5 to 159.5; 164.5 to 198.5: 43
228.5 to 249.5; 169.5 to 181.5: -1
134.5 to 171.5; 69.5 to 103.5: 13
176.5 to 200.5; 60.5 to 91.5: 13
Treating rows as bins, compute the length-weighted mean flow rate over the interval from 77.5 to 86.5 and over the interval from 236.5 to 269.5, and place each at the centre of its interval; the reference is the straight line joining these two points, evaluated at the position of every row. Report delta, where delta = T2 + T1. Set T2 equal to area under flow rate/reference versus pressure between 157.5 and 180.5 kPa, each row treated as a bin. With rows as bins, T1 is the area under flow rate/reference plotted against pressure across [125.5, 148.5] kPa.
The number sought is 45.3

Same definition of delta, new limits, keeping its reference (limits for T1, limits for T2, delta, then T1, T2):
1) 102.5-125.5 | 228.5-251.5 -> 50.1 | 25.5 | 25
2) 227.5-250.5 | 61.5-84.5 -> 45.9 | 24.7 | 21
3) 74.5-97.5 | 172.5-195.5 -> 47.6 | 22.2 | 25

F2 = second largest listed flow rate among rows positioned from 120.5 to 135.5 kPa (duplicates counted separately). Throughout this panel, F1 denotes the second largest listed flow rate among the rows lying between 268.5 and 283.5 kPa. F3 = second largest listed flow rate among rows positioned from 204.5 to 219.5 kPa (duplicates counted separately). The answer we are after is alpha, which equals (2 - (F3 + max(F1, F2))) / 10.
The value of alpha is -10.9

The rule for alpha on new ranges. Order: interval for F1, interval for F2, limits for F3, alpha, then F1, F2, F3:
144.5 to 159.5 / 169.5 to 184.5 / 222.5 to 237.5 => -9.5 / 35.4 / 48.7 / 48.5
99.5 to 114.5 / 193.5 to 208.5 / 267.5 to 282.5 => -10.1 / 56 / 51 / 46.9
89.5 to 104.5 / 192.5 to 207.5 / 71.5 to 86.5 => -9.6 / 43.8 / 51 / 47.4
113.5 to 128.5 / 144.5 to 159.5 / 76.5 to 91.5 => -10.2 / 57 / 35.4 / 47.4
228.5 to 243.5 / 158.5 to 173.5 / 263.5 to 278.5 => -9.0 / 48.5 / 41.2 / 43.3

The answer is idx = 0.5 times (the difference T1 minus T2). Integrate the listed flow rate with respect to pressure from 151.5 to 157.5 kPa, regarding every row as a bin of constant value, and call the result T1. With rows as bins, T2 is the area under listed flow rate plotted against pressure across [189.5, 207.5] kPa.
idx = -353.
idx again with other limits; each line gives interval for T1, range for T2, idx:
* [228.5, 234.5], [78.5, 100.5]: -340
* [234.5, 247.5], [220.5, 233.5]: -1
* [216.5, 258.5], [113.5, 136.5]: 335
